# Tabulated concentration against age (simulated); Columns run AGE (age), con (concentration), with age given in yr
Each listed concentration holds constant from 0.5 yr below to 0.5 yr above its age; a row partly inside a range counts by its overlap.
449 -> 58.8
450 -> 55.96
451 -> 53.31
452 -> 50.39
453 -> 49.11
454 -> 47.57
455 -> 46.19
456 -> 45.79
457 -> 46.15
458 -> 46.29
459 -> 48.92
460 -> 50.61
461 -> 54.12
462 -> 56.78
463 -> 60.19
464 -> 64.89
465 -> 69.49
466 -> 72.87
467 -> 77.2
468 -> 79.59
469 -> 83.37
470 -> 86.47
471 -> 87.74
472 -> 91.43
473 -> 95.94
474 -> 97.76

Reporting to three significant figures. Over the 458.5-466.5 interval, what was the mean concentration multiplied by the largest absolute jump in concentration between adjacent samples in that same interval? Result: 281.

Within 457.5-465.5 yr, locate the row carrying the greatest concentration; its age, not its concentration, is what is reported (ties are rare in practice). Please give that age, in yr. 465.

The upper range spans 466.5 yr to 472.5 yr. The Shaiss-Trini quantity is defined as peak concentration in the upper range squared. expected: 8359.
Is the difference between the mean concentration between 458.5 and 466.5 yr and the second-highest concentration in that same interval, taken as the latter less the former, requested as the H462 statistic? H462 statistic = 10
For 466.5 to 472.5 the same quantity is 3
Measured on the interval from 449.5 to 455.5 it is 3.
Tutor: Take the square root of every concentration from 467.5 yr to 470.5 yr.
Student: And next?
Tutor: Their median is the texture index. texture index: 9.1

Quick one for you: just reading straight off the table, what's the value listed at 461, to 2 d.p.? 54.12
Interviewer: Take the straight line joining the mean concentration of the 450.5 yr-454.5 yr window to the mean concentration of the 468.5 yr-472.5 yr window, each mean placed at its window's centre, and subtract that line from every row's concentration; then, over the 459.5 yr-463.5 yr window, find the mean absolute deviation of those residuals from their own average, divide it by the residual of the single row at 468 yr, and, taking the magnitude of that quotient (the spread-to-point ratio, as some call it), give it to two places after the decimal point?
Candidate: 0.40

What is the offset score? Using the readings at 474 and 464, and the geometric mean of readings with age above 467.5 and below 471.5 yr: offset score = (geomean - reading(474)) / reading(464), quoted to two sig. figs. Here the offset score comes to -0.21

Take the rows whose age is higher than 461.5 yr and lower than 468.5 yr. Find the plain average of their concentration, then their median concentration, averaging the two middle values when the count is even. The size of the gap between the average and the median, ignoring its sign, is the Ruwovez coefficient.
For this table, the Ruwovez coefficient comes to 0.77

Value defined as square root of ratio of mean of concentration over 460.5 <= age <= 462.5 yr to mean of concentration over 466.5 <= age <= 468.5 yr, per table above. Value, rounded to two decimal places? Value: 0.84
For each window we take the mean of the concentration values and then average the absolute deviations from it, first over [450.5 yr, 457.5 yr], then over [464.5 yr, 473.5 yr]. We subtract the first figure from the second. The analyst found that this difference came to 4.8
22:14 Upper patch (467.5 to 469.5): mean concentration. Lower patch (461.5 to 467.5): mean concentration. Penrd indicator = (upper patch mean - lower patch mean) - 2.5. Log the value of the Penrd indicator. 12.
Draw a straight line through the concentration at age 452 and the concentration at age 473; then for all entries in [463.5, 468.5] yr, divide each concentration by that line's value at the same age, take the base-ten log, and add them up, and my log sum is -0.2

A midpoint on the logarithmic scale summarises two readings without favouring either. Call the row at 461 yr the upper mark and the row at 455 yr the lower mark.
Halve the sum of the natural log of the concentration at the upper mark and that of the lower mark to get 3.91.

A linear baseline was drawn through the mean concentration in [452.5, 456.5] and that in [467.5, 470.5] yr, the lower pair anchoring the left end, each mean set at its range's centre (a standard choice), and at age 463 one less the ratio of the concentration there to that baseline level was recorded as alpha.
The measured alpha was 0.12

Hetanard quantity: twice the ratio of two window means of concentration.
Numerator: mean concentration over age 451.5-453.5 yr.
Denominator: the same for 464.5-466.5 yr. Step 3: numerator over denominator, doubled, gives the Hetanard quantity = 1.4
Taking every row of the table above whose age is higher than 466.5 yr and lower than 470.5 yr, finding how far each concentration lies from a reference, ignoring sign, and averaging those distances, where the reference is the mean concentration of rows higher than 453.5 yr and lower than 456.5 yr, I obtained 35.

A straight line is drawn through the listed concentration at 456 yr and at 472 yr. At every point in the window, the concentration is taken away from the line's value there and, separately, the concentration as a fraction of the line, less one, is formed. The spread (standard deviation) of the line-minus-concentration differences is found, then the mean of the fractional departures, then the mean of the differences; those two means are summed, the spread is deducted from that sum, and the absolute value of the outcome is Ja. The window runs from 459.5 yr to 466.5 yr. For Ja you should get 2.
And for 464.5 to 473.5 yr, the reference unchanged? 1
